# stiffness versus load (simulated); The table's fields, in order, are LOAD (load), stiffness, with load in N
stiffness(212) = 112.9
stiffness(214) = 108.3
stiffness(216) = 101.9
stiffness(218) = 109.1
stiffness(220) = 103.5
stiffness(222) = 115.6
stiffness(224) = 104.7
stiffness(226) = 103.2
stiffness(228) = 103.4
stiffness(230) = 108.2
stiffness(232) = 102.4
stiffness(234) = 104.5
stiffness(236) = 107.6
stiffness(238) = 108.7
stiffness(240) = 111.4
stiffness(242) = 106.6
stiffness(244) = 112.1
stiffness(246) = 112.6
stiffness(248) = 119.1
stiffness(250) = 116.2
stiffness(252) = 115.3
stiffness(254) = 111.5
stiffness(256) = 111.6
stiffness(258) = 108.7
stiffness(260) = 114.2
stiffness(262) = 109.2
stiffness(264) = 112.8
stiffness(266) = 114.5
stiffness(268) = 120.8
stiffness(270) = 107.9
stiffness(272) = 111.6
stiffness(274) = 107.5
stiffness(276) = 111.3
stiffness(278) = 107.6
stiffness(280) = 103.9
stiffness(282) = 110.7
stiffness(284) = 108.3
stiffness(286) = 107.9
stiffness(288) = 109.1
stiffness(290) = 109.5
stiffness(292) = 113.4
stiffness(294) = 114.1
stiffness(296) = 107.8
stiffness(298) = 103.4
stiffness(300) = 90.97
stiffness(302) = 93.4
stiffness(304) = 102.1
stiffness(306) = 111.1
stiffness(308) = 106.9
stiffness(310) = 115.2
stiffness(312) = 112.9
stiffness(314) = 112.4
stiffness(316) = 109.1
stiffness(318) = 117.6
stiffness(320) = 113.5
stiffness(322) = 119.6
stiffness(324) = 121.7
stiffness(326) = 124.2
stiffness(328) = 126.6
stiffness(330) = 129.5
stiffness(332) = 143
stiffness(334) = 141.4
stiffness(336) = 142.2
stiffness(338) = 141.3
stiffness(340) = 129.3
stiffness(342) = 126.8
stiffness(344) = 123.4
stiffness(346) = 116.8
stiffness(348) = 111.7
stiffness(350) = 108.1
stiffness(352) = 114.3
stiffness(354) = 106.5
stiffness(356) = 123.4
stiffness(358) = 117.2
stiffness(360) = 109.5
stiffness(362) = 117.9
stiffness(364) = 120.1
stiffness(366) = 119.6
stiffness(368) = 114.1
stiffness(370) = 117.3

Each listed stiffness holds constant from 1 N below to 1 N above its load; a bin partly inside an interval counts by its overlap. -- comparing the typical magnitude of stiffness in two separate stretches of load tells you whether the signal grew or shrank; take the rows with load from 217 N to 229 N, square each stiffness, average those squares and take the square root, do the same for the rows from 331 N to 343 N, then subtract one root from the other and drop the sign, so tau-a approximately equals 31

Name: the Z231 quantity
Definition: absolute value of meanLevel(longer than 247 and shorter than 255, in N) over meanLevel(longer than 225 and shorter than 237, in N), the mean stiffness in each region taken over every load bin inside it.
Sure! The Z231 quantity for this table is 1.10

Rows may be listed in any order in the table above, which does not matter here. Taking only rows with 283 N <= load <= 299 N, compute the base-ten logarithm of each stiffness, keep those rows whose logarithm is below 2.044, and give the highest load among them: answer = 298 N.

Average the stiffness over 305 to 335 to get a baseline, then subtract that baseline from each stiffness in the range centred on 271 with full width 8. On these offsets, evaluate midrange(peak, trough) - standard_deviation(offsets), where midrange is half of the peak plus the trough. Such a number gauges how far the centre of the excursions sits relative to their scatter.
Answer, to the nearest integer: -12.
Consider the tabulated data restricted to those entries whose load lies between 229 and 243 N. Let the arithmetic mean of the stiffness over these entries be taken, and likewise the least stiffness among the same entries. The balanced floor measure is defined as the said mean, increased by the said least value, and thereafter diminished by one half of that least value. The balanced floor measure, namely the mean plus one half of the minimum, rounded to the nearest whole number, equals 158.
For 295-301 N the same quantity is 146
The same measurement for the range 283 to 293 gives 164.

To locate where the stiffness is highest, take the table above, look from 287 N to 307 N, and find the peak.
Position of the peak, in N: 294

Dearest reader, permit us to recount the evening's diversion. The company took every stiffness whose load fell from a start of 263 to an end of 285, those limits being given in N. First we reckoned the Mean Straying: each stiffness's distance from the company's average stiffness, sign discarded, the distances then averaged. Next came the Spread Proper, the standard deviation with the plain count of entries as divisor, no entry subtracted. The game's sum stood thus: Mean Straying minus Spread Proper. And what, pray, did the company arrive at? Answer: -1.0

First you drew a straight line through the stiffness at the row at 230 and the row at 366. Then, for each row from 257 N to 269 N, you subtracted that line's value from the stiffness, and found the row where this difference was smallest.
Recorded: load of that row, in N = 258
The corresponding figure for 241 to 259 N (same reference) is 242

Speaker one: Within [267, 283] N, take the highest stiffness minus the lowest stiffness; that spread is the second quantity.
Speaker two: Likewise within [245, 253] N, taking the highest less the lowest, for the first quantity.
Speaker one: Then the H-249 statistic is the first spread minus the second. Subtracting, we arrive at -10.4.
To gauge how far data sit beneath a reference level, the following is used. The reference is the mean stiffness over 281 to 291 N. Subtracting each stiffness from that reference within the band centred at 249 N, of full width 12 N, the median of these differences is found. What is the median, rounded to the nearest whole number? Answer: -5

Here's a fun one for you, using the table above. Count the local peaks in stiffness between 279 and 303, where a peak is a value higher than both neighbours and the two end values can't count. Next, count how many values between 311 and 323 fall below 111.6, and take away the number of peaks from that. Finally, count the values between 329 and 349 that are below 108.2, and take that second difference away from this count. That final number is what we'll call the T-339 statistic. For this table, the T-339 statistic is 1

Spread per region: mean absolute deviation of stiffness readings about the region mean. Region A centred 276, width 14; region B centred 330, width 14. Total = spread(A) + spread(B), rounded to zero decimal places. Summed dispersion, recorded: 10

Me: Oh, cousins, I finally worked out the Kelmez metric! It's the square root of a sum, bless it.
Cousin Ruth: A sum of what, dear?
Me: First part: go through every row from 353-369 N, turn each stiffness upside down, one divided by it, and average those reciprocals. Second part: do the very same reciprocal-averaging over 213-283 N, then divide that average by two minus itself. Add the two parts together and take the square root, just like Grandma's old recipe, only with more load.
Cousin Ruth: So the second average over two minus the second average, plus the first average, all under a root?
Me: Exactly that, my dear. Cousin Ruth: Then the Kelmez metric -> 0.1150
